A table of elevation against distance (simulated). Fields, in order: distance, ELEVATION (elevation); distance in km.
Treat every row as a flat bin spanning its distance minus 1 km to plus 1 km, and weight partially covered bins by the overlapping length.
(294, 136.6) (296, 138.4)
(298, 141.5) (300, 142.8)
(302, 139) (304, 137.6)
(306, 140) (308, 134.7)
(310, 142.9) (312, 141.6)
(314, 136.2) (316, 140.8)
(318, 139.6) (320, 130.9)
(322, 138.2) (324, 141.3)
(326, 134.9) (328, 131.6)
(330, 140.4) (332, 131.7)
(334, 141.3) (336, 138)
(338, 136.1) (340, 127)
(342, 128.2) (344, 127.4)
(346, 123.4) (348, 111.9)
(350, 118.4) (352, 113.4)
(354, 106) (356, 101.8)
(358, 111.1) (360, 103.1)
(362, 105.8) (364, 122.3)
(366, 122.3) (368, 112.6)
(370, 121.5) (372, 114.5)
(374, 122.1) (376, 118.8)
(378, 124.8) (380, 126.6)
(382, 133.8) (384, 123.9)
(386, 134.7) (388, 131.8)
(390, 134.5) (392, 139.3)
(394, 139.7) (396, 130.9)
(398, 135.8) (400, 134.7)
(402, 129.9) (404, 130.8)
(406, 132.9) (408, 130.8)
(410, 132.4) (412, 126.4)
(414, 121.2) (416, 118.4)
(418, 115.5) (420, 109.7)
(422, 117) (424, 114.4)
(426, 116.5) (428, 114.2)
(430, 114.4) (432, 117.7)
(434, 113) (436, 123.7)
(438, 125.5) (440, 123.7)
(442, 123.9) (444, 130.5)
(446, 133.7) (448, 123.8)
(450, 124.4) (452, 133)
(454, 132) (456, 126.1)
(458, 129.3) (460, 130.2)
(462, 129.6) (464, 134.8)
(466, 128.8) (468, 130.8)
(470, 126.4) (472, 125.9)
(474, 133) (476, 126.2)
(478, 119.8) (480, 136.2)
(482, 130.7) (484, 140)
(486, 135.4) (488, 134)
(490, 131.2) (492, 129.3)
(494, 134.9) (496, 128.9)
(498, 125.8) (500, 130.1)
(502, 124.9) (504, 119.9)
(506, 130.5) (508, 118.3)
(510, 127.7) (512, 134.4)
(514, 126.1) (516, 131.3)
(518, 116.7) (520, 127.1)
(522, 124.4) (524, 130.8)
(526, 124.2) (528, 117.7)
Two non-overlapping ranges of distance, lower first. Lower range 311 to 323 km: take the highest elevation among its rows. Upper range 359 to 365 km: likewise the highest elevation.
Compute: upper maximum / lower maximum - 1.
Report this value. -0.14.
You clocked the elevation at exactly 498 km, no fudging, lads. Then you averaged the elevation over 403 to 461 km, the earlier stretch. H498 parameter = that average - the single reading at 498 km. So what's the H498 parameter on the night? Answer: -2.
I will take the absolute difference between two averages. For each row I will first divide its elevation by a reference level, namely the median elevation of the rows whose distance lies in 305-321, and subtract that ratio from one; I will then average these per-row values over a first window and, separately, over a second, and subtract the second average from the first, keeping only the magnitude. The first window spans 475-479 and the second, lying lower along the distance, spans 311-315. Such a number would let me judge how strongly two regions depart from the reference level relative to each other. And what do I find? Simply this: 0.11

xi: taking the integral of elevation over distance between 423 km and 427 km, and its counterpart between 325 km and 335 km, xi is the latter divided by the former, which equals 2.9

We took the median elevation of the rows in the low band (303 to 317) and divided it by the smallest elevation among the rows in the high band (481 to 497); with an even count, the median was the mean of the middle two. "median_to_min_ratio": 1.09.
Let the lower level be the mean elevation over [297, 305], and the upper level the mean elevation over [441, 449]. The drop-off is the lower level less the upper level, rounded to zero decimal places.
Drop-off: 12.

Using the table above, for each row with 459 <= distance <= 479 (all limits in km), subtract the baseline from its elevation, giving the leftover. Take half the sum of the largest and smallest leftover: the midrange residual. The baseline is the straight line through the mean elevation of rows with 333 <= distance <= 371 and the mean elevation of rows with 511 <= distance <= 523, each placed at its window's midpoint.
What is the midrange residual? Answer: 2.6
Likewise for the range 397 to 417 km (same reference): 5.2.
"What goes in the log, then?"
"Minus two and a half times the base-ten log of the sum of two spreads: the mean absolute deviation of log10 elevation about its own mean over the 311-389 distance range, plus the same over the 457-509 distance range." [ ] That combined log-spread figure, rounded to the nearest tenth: 3.3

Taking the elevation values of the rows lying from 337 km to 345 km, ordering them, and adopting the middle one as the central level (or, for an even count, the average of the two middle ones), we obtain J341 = 128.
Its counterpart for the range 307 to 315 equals 139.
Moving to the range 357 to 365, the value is 108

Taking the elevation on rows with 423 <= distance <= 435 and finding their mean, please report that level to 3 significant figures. 115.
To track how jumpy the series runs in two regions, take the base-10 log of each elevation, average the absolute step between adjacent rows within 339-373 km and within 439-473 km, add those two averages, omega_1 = 0.0369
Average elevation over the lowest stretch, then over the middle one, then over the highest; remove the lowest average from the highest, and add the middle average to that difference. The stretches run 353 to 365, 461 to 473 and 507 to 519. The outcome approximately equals 147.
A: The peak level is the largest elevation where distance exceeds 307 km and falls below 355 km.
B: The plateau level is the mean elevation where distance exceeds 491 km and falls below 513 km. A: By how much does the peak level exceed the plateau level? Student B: 15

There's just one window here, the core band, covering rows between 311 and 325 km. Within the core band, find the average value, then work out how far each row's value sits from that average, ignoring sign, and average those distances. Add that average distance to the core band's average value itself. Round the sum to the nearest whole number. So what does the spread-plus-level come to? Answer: 141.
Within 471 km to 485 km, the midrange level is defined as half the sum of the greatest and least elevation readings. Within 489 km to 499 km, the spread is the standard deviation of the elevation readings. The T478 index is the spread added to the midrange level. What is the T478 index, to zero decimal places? 133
